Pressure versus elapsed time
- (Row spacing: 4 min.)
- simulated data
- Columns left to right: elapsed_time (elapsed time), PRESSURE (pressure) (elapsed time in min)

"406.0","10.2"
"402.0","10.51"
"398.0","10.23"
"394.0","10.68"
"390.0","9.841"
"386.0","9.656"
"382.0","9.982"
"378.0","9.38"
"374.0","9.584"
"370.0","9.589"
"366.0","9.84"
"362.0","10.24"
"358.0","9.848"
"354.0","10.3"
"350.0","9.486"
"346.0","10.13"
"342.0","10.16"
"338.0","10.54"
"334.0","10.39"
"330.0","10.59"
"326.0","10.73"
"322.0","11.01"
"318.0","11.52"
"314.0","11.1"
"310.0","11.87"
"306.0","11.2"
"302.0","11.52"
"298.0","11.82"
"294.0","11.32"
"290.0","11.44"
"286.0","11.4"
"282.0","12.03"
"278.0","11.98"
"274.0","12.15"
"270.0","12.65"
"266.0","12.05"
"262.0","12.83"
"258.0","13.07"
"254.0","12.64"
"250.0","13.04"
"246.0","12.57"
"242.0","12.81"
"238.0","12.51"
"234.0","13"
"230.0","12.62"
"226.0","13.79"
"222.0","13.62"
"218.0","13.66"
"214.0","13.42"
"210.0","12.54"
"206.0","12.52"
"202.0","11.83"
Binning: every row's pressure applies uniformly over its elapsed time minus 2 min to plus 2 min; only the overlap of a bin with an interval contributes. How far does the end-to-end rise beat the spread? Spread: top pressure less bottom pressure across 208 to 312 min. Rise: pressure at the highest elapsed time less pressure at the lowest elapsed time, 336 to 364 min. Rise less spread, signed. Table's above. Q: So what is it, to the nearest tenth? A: -2.9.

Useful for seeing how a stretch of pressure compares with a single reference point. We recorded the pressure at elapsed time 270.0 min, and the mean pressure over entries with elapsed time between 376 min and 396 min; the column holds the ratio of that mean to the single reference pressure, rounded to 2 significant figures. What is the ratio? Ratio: 0.78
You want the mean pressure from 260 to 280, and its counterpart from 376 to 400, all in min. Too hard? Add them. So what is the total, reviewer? 22.3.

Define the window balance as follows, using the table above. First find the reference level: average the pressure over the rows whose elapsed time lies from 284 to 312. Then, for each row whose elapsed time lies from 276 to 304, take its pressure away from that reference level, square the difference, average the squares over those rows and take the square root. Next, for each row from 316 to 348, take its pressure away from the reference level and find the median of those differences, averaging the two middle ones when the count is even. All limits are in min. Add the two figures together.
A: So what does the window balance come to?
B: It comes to 1.2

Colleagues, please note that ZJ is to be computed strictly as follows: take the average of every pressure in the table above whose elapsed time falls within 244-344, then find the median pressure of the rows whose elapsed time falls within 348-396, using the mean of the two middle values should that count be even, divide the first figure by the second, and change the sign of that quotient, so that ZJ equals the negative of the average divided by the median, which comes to -1.19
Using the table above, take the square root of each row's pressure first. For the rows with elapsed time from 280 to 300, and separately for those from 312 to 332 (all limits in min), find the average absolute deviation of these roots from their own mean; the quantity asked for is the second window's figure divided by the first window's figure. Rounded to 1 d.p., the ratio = 1.1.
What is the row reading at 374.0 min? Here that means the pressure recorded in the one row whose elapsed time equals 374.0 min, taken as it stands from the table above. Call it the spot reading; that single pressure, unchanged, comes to 9.584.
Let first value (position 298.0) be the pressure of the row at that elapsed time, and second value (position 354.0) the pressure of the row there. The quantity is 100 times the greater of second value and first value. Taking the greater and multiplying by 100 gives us 1182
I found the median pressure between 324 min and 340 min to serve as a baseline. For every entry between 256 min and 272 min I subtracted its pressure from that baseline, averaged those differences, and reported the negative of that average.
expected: 2.1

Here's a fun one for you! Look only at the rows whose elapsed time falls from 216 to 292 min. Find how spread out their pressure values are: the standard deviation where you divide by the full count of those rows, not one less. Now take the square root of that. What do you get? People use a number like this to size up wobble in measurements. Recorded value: 0.8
